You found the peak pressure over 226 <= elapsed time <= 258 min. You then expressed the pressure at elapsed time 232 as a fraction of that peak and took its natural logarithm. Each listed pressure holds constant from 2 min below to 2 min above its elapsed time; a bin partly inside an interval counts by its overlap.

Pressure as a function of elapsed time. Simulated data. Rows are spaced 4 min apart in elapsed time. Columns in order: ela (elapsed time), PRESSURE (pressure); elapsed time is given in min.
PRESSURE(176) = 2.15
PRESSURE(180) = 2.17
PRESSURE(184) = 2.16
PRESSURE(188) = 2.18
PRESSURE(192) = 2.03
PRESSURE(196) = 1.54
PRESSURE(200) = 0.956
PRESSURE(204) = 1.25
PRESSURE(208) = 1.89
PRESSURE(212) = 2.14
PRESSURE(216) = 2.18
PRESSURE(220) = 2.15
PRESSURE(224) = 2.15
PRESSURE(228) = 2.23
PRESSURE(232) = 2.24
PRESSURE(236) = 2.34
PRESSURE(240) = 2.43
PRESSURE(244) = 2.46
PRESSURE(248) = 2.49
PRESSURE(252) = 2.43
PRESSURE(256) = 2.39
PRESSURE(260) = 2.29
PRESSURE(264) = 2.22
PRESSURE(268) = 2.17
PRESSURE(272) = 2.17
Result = -0.11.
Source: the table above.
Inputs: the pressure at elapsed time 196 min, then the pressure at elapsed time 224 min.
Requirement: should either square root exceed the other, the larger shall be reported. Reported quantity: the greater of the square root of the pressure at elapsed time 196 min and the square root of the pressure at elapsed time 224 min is 1.47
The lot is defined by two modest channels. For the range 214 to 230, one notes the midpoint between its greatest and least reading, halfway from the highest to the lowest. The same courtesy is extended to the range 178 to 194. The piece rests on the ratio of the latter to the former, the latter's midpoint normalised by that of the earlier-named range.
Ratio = 1.0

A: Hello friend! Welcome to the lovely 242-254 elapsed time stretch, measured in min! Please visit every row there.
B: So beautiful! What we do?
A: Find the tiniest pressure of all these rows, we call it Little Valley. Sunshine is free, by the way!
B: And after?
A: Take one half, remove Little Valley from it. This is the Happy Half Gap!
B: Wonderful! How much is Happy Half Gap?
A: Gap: -1.9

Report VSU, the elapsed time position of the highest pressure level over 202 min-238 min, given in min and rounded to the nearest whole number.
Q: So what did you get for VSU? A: 236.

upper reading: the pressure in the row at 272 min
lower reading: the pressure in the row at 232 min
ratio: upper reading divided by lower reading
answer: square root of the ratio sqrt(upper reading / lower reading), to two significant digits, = 0.98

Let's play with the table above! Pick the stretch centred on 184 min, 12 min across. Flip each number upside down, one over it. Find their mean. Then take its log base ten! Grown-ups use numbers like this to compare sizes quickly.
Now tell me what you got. -0.34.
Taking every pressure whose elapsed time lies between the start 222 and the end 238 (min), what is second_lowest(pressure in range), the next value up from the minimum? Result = 2.23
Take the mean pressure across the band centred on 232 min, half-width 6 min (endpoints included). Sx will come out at 2.27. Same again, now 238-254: 2.45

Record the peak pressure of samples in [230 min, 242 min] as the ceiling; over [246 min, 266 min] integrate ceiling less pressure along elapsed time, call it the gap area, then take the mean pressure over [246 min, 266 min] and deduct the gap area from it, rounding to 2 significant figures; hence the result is 1.0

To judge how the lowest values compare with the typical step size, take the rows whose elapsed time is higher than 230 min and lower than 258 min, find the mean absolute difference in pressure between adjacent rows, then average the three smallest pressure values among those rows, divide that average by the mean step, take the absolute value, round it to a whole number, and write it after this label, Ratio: 40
